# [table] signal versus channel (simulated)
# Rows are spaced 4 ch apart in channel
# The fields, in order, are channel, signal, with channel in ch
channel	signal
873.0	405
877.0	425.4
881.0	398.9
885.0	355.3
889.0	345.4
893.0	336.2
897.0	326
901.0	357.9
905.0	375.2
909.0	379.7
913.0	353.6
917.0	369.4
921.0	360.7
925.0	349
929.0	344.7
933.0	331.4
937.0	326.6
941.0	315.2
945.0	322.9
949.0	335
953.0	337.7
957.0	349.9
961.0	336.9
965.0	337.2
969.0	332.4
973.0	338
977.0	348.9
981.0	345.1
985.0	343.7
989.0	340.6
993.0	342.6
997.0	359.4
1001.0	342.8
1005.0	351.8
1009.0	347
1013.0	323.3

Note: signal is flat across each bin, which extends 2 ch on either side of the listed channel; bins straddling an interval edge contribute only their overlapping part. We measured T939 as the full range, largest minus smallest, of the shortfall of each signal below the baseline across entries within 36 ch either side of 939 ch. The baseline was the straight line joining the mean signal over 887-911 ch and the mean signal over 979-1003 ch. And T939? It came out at 62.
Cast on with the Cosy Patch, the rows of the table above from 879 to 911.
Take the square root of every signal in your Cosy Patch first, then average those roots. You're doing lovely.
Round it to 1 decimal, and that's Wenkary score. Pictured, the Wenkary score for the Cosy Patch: 18.9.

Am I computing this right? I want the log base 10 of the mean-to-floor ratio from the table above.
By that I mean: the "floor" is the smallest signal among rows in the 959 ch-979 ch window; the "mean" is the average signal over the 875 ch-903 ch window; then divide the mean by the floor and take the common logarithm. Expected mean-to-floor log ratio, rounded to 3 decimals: 0.039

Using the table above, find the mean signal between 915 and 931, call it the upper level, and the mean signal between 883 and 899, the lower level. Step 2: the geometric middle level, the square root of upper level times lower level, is 348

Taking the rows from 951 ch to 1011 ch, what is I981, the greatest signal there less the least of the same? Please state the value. 27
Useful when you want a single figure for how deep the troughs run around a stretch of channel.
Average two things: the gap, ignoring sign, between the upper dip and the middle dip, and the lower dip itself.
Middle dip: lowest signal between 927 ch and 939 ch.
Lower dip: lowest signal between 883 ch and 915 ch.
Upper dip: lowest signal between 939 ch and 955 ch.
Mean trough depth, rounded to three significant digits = 169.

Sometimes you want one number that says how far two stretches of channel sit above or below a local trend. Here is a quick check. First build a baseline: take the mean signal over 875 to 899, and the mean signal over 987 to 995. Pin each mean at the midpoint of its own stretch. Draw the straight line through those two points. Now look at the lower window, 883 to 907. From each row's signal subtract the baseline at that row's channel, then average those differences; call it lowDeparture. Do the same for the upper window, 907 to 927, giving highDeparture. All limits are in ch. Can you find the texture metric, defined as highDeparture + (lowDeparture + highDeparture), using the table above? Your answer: -4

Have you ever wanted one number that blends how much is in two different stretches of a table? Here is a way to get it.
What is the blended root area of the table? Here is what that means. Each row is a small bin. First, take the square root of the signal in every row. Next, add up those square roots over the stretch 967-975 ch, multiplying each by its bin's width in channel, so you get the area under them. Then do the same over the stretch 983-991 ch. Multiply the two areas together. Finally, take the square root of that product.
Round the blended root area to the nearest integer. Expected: 147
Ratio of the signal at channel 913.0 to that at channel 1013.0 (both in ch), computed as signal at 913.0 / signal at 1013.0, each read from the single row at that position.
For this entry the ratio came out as 1.09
